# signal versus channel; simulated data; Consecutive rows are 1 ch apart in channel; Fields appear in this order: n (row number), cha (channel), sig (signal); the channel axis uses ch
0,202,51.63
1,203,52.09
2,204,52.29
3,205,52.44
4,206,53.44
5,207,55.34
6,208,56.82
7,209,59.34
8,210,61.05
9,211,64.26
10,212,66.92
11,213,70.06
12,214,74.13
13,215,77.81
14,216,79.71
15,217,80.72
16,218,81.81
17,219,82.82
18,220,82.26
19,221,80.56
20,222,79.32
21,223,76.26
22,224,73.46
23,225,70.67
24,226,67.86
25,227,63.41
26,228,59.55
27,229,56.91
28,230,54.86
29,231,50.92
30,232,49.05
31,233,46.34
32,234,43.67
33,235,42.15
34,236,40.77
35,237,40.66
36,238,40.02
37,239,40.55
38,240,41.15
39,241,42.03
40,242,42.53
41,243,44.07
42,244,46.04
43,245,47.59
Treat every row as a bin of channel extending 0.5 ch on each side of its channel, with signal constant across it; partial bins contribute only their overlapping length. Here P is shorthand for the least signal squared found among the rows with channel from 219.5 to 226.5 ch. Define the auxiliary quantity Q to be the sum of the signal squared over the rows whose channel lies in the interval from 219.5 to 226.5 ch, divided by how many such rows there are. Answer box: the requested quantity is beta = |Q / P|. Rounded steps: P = 4605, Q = 5766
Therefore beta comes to 1.25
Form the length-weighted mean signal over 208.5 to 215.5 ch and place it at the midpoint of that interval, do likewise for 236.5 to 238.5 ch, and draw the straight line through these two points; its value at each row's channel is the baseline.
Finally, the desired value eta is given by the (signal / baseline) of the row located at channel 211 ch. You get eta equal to 0.94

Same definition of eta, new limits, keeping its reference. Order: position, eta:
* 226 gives 1.29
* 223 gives 1.36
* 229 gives 1.15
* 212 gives 0.99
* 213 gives 1.05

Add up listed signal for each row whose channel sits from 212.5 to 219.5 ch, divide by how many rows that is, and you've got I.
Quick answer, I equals 78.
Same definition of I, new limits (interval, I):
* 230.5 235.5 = 46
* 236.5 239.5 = 40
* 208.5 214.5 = 66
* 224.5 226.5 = 69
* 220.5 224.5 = 77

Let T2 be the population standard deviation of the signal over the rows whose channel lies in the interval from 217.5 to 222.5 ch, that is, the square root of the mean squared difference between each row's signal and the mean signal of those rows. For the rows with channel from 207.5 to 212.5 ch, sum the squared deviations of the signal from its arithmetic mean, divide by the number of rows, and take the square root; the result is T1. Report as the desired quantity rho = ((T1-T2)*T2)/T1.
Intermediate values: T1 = 3.6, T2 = 1.3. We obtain 0.82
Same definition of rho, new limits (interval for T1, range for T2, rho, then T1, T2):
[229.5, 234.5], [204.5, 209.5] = 0.88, 3.8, 2.5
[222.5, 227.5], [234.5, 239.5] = 0.60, 4.5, 0.7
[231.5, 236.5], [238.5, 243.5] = 0.72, 3.0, 1.2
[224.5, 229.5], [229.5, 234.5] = 0.94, 5.1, 3.8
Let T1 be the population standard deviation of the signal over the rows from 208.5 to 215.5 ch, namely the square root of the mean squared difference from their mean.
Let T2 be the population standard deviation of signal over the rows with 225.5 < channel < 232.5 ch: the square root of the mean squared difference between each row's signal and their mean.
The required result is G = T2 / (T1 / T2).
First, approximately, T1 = 6.3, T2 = 6.2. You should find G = 6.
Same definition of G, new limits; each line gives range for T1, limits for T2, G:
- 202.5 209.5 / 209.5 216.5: 16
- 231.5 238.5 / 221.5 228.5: 14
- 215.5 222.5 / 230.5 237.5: 12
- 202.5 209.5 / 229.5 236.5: 9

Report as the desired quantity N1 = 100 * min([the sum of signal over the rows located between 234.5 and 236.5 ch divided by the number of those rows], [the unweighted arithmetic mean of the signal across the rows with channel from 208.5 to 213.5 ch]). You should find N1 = 4146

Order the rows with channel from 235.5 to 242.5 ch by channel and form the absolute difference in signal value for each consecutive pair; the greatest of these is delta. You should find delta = 0.9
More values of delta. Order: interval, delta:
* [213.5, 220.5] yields 3.7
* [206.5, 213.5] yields 3.2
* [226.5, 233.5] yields 3.9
